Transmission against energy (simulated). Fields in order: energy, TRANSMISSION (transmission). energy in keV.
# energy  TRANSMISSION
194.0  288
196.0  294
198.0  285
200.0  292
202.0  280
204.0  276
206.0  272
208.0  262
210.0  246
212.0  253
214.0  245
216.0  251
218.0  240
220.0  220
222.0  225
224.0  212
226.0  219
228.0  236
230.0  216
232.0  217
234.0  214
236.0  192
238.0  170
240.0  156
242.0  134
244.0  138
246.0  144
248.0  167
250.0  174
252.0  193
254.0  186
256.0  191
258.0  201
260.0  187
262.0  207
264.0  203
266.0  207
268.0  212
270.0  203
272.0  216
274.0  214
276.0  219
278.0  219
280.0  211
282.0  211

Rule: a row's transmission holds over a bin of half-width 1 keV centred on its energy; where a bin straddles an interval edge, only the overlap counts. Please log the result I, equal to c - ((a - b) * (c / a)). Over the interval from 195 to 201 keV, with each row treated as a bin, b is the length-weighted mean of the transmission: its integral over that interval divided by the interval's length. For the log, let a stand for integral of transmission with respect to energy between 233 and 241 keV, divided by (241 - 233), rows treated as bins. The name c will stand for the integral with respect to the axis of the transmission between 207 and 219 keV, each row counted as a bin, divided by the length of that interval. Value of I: 396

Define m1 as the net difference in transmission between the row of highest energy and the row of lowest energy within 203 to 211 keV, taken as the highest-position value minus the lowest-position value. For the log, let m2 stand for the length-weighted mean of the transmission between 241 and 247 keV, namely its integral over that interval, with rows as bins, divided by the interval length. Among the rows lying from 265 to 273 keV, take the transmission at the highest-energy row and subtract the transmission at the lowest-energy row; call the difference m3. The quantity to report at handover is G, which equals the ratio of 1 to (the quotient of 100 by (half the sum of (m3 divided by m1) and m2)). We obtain 0.7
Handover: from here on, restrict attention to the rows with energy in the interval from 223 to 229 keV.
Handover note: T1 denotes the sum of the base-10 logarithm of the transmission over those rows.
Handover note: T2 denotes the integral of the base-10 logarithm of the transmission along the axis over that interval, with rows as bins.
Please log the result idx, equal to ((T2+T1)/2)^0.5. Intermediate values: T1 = 7.0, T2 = 14.1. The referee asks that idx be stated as 3.250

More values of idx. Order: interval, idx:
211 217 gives 3.285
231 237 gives 3.229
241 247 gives 3.105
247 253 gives 3.182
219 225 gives 3.245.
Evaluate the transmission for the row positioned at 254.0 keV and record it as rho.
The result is 186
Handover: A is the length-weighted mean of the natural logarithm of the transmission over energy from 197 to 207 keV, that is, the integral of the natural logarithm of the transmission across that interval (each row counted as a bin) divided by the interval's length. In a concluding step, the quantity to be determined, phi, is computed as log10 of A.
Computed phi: 0.751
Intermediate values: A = 5.64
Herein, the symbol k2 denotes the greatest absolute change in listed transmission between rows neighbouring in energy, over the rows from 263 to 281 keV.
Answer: 13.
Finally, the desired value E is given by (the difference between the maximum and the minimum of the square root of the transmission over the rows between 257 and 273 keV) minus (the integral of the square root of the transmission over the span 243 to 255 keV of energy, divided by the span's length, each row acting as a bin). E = -11.9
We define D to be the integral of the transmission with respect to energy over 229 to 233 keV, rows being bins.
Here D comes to 866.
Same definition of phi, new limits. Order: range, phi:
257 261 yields 0.722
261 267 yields 0.726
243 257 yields 0.710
